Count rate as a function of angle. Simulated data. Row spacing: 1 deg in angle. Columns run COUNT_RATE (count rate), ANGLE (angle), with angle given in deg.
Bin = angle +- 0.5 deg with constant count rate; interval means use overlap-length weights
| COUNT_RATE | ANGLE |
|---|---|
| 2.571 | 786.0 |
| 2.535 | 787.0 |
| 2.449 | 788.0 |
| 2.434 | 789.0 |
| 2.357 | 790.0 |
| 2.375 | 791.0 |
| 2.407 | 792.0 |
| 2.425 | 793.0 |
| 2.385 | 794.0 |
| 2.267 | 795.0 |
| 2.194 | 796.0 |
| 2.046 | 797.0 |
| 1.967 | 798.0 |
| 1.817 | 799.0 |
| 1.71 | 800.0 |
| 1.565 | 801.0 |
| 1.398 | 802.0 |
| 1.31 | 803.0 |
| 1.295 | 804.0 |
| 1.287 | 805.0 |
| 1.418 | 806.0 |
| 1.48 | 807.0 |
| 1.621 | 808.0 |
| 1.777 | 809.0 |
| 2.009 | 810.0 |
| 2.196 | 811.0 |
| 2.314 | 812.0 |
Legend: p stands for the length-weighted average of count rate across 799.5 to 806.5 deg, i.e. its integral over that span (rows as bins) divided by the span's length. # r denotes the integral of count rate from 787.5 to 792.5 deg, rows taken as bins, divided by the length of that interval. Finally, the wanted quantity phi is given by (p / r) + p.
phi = 2.0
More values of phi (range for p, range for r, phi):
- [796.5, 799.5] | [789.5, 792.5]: 2.8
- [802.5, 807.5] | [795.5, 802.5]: 2.1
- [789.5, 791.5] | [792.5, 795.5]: 3.4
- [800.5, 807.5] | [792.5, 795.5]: 2.0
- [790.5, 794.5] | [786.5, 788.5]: 3.4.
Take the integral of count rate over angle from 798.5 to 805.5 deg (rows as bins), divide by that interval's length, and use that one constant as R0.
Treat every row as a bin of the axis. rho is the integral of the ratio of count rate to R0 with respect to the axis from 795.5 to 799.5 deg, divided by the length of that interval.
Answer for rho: 1.4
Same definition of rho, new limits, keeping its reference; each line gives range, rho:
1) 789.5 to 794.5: 1.6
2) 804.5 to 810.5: 1.1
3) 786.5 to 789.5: 1.7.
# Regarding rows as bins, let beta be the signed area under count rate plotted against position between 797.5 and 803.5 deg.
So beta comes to 10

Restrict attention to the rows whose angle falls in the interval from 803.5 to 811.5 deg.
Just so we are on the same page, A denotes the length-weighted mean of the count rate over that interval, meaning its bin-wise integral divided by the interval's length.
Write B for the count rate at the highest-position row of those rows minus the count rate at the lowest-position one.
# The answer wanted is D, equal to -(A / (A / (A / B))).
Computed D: -2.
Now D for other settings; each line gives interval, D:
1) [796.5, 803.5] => 2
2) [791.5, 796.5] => 11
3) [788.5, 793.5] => 267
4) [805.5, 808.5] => -7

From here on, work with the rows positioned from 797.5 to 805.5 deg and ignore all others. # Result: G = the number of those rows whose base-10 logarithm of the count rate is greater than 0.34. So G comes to 0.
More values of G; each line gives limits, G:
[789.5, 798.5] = 7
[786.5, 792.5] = 6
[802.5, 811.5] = 1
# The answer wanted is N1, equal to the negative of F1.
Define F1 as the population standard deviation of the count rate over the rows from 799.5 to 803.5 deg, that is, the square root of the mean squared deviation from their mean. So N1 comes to -0.15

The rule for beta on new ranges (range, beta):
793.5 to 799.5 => 13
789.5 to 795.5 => 14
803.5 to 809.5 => 9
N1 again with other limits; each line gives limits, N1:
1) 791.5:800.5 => -0.25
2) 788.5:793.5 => -0.03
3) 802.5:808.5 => -0.12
